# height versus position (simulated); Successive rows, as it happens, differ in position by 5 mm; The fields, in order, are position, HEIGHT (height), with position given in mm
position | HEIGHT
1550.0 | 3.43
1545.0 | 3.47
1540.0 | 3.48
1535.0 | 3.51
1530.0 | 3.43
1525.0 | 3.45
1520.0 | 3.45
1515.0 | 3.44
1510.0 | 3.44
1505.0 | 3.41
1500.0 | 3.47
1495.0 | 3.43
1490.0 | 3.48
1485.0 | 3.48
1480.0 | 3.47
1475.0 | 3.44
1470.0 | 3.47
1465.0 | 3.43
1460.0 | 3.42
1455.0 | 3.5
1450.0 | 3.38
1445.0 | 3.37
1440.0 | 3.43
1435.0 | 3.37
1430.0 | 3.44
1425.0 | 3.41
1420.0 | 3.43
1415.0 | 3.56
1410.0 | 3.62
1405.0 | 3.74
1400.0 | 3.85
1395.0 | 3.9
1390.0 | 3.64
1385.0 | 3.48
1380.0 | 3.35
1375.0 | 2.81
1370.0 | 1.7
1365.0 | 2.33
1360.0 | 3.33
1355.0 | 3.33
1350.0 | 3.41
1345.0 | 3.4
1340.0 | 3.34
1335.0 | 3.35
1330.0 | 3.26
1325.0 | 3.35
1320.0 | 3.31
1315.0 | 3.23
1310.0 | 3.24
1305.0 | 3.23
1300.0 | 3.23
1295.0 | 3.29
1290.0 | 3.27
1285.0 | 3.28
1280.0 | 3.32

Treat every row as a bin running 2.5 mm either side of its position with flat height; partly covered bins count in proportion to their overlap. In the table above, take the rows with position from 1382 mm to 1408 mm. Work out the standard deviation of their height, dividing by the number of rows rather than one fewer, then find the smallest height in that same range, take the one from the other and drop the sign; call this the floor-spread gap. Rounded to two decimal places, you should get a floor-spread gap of 3.33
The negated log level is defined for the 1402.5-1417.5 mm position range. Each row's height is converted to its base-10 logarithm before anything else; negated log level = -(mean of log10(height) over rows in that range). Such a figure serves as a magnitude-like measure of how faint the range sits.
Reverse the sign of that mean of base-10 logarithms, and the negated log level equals -0.561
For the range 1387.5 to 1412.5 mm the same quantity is -0.574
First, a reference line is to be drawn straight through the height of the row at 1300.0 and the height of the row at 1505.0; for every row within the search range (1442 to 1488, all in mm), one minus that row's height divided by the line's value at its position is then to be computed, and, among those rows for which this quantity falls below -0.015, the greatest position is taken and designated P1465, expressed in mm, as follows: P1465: 1485.0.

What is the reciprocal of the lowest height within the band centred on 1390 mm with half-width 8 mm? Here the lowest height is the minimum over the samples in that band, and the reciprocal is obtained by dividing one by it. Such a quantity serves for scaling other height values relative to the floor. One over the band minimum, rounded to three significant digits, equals 0.287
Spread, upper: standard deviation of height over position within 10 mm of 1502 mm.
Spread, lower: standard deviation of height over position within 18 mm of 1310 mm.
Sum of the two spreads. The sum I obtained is 0.07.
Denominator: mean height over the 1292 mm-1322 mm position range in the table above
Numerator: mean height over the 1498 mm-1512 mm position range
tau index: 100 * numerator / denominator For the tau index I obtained 106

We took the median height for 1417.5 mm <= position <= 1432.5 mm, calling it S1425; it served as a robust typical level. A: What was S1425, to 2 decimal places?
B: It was 3.43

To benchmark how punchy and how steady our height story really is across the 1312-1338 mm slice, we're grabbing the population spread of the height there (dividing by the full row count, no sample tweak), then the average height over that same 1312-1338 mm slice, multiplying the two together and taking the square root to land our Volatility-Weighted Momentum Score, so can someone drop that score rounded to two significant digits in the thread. 0.40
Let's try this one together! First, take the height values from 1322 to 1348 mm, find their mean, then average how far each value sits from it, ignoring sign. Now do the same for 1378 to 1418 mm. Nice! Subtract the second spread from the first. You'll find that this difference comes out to -0.11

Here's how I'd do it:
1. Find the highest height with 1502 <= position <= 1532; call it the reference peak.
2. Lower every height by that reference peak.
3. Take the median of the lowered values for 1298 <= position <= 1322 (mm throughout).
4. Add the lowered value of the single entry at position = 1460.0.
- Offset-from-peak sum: -0.25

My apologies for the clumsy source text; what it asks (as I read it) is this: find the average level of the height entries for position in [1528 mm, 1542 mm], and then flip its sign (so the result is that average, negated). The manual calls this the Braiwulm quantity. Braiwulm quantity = -3.47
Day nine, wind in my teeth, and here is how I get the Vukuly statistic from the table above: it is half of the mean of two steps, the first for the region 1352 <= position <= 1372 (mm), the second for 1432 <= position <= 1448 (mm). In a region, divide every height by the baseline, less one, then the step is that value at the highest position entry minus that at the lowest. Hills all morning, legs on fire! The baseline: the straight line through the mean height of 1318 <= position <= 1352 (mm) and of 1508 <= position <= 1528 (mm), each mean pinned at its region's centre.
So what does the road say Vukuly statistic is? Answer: -0.12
